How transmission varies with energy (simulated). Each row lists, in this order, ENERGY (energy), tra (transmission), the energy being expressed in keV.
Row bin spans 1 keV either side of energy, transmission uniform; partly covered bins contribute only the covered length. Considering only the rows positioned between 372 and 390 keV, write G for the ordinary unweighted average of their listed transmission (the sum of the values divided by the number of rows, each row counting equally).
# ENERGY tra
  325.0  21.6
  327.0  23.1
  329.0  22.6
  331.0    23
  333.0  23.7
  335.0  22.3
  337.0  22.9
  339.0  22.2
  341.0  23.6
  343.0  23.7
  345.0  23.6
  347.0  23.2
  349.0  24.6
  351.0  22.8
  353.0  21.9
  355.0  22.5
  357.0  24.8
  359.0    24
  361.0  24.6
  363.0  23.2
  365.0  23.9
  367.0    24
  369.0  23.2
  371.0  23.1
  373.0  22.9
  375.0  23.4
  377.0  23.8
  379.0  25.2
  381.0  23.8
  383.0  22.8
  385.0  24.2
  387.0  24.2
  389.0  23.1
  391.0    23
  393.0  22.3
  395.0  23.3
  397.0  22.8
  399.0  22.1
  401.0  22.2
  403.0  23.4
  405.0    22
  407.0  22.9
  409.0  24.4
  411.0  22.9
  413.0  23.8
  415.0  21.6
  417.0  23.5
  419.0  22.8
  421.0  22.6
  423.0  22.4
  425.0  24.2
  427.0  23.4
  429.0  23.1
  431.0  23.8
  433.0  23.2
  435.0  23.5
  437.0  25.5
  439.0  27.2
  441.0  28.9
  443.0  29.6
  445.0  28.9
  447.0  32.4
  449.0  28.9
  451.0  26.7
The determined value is 23.7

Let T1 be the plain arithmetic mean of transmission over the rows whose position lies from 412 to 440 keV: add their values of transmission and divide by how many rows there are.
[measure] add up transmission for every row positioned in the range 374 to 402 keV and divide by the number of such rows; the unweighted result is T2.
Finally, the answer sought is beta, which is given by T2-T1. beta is -0.3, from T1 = 23.6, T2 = 23.3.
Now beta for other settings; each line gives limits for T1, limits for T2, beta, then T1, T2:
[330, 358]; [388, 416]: -0.4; 23.2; 22.8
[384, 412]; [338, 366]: 0.4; 23.1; 23.5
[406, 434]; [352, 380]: 0.4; 23.2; 23.6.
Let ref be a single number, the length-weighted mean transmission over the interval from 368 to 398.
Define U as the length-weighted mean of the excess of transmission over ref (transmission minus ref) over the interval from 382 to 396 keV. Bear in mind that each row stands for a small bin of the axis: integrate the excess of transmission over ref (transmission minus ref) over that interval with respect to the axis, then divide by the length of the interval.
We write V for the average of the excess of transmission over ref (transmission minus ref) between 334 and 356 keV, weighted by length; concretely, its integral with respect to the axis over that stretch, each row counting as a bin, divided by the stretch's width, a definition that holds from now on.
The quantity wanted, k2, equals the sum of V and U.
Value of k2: -0.5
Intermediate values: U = -0.14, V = -0.38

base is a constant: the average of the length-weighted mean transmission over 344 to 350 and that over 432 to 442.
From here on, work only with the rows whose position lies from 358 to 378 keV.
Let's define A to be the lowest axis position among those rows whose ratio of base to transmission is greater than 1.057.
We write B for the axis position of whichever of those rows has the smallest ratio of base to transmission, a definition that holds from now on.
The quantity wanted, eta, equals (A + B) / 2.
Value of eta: 362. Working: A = 363.0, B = 361.0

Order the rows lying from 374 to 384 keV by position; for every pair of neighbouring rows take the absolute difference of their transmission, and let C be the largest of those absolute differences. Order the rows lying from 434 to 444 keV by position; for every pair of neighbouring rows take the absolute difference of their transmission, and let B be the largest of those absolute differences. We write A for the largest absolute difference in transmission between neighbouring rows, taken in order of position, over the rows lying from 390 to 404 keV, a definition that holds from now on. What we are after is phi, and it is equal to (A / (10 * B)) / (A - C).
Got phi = -0.30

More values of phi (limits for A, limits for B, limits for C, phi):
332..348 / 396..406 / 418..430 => -0.25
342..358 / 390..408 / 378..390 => 0.18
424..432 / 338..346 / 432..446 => -0.05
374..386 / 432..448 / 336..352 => -0.10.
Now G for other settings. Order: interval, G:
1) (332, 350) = 23.3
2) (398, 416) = 22.8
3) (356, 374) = 23.7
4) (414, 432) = 23.0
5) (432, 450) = 27.6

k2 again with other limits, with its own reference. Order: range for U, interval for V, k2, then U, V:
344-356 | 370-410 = -0.5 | -0.31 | -0.16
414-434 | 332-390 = -0.3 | -0.35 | 0.08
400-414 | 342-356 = -0.5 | -0.32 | -0.22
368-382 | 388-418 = -0.3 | 0.22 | -0.52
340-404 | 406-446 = 1.0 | 0.01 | 1.00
